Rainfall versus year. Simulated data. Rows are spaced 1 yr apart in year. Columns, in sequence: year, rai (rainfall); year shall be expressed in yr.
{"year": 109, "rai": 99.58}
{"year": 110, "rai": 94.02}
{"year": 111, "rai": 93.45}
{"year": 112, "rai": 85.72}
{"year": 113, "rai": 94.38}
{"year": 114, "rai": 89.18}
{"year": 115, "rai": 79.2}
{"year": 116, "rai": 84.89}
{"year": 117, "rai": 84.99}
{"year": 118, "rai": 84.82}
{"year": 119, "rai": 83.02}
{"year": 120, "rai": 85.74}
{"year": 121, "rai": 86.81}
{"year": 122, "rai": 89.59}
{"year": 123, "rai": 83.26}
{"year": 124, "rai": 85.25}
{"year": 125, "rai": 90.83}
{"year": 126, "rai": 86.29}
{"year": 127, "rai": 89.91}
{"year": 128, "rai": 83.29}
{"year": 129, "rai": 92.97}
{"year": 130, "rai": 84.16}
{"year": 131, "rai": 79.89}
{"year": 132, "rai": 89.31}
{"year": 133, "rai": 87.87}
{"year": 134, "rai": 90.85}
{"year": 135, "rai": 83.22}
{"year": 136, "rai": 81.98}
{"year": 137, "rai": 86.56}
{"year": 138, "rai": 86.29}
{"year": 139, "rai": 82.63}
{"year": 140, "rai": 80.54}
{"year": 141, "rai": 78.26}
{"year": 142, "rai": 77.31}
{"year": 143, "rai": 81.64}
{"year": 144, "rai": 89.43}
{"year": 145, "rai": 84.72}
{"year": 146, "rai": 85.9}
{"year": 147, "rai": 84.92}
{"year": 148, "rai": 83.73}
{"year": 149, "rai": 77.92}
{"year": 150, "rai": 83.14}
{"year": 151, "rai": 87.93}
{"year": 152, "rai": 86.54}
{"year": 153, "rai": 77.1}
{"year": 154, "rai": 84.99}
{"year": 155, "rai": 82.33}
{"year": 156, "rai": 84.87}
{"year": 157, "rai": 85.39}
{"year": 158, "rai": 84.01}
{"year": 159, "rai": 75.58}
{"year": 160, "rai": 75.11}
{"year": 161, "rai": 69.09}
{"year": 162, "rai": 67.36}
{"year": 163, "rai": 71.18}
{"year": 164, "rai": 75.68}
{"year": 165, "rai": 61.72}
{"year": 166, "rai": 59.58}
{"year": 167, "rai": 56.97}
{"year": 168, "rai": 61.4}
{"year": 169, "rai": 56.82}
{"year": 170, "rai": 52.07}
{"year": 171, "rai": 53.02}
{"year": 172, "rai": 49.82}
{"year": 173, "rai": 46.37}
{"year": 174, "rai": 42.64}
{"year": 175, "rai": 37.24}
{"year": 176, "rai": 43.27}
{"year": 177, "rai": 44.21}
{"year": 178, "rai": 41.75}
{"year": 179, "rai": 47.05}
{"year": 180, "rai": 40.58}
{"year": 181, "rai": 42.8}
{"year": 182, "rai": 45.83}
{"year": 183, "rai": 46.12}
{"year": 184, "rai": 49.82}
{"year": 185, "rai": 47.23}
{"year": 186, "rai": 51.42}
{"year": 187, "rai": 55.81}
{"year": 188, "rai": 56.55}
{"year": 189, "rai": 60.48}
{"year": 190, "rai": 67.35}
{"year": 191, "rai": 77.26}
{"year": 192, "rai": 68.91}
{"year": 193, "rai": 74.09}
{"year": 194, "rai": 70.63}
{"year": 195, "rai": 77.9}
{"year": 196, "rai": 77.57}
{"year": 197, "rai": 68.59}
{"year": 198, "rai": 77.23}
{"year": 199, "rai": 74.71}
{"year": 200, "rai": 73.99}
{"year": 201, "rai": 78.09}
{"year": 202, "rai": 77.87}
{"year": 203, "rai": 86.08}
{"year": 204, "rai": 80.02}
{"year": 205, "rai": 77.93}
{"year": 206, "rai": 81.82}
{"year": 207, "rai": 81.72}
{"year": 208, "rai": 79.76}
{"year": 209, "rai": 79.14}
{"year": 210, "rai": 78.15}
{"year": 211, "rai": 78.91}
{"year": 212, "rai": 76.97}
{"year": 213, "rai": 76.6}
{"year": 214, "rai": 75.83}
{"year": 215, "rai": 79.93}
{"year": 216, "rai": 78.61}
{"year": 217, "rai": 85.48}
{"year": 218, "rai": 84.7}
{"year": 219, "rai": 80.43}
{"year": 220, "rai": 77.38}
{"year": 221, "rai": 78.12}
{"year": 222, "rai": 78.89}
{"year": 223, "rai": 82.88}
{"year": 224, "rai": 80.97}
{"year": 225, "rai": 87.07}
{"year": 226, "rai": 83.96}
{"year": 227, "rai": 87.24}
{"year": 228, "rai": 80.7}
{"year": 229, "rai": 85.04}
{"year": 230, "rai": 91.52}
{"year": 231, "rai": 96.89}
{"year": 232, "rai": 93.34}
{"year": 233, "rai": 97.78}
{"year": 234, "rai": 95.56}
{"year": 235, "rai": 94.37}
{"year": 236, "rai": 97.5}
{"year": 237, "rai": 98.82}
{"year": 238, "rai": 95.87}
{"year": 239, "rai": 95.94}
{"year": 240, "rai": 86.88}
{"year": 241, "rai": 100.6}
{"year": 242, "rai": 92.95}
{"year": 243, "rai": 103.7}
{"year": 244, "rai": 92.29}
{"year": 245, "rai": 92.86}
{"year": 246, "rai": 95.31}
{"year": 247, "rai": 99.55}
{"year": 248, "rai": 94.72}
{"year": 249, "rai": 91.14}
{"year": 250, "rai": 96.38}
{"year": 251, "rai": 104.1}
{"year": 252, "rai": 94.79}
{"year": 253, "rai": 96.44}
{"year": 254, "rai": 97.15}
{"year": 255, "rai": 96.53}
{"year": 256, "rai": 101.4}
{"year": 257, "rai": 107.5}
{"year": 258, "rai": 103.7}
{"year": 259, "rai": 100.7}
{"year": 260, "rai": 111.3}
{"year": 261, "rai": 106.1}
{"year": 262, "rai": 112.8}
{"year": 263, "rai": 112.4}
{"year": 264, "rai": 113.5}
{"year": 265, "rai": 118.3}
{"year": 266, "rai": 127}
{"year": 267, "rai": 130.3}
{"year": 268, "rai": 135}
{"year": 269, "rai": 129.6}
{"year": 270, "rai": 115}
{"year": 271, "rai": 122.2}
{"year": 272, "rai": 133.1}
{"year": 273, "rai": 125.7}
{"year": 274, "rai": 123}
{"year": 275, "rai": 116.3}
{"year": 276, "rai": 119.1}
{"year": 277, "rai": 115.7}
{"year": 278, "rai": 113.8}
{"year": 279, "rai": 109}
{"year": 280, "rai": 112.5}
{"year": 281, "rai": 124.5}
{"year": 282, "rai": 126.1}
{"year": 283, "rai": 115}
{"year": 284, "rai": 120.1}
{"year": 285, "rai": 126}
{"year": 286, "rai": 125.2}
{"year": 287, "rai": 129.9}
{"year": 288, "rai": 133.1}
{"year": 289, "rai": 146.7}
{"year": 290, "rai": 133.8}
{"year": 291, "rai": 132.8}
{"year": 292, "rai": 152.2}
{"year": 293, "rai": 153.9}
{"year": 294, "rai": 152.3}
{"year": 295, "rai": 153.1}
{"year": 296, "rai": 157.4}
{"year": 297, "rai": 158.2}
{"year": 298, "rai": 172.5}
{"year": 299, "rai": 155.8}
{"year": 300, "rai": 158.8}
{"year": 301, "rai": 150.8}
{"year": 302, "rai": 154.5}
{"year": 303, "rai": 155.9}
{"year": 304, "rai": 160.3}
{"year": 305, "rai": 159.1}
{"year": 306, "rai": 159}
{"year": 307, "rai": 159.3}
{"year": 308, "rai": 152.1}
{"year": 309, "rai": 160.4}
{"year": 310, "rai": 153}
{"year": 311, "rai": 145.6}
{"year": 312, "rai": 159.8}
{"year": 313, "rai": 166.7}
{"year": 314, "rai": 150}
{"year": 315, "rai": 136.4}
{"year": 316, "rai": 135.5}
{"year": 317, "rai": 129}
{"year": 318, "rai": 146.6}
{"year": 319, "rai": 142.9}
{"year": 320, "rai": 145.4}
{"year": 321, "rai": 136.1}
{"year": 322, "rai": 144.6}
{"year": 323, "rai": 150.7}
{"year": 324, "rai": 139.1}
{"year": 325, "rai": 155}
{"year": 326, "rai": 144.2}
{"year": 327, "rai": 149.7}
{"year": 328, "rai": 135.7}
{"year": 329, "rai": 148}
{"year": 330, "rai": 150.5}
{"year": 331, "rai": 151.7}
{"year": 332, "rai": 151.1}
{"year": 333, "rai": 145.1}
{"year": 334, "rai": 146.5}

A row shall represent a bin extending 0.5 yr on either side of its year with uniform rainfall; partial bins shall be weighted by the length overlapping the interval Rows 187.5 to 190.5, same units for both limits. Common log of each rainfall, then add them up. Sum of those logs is 5.4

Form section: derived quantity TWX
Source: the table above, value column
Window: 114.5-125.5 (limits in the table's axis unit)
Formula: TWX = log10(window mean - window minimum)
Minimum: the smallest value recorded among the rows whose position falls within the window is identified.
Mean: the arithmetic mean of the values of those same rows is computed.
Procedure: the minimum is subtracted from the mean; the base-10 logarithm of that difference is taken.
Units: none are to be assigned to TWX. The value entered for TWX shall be 0.79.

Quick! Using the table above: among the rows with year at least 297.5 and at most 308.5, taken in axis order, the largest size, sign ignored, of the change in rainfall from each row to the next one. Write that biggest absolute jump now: 17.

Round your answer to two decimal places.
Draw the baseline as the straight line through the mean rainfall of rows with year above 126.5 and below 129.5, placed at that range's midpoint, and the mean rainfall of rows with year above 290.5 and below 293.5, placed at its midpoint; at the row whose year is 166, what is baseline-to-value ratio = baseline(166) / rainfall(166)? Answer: 1.71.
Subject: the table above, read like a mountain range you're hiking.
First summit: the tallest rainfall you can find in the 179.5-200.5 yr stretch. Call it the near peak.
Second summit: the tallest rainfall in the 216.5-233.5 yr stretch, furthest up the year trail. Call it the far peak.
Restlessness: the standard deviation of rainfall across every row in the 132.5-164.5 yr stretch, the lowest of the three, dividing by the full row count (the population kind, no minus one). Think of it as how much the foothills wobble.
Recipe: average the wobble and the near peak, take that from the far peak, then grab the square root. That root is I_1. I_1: 7.5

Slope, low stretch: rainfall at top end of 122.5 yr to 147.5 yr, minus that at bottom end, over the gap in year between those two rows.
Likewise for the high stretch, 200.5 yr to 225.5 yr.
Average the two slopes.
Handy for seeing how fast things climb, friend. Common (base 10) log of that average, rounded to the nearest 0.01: -0.65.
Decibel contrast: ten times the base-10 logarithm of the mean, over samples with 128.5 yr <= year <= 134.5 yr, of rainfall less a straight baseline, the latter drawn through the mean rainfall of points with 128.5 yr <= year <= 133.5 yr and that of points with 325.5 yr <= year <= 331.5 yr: -3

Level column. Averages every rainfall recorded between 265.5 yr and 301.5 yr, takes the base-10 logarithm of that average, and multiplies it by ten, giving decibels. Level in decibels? 21.3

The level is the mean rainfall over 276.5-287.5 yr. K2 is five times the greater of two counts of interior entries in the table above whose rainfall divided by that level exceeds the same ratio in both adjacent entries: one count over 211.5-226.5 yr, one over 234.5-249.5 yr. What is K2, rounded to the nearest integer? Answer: 25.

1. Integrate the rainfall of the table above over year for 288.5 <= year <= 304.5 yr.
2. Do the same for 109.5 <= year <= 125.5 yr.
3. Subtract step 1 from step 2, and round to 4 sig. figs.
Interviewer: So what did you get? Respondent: -1054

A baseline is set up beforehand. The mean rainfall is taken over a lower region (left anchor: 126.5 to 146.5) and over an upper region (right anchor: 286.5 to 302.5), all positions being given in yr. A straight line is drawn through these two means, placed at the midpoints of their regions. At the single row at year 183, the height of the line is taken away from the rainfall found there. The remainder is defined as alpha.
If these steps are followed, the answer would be -58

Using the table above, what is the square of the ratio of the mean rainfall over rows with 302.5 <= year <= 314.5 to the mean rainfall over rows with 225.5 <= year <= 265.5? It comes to 2.6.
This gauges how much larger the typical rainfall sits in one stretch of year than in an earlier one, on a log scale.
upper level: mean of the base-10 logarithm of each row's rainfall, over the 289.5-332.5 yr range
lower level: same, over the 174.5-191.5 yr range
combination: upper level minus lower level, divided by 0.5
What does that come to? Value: 0.96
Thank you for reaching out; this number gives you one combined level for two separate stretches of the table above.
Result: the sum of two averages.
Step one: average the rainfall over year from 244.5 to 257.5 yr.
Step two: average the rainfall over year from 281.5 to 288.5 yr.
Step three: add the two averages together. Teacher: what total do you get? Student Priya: 223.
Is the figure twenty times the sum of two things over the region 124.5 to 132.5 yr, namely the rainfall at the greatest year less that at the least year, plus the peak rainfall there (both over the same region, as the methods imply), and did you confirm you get 1829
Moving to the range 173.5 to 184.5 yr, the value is 1140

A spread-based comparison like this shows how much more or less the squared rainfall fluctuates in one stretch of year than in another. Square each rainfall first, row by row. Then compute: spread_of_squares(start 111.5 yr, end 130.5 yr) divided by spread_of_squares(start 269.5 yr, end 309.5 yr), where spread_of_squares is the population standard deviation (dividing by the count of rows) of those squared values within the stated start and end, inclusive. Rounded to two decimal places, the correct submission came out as 0.13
